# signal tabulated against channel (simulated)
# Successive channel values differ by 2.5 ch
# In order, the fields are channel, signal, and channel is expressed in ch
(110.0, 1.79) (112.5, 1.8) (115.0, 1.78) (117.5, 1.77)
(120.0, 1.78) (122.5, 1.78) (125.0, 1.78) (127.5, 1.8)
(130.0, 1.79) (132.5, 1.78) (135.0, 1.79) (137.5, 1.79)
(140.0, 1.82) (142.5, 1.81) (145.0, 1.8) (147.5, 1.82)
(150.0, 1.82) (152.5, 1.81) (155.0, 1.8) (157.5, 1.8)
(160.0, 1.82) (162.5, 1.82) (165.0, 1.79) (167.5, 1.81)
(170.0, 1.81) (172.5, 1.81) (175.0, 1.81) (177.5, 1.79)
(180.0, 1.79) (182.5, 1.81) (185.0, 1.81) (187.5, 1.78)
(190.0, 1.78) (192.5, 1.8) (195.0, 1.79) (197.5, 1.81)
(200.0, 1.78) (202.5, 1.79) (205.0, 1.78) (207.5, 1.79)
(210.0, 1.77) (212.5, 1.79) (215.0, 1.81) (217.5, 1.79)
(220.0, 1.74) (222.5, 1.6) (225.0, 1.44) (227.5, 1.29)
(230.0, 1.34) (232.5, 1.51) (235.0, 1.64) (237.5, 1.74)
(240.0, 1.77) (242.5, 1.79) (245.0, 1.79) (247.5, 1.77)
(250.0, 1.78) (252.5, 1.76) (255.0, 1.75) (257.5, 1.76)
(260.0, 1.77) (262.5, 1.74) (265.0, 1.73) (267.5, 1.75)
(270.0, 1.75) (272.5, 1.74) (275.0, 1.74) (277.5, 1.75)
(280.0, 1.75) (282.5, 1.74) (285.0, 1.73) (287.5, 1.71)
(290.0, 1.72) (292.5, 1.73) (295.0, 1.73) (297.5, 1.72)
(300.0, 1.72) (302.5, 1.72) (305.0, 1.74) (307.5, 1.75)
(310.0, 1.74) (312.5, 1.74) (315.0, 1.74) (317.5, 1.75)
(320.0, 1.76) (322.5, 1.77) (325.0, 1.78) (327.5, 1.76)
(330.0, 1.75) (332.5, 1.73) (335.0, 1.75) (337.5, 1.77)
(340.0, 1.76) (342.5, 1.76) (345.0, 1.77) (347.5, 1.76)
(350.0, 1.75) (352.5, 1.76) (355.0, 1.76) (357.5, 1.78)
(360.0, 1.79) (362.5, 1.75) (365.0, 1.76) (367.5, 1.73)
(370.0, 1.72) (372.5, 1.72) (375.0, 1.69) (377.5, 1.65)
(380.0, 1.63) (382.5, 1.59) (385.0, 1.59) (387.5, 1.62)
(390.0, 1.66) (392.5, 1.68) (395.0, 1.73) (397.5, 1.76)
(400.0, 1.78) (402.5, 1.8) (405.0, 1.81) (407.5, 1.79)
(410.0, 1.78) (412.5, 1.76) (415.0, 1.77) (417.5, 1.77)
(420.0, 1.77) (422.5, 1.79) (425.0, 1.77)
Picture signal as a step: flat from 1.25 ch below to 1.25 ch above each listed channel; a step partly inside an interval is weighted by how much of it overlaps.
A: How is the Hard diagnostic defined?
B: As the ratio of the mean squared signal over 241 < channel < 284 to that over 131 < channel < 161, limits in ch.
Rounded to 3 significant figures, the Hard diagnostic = 0.947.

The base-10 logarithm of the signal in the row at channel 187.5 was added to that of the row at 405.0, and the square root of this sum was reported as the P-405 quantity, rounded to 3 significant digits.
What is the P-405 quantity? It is 0.713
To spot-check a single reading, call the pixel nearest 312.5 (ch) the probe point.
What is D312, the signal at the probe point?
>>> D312 1.74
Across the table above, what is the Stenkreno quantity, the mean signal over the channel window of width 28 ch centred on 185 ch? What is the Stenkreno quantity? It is 1.80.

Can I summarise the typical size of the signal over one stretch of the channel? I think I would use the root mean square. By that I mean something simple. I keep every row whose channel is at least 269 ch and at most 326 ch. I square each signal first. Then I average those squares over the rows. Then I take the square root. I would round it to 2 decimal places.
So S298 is 1.74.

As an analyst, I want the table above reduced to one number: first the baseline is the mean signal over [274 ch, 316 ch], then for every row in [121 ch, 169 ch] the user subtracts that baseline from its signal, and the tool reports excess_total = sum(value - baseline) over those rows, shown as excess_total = 1.3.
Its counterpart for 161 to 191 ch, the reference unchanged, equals 0.8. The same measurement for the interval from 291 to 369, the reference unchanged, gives 0.5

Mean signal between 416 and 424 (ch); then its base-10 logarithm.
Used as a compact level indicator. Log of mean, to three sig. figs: 0.250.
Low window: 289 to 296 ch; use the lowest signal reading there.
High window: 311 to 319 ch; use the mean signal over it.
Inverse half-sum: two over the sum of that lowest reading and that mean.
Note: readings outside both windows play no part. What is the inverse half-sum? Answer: 0.577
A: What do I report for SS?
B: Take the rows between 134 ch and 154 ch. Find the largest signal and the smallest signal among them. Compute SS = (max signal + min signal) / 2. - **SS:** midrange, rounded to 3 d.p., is 1.805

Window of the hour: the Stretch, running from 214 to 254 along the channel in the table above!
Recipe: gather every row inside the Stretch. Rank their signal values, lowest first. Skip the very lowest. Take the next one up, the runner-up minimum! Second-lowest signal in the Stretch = 1.34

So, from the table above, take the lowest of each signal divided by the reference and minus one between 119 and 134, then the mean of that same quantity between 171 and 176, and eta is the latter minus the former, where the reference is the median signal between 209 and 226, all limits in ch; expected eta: 0.02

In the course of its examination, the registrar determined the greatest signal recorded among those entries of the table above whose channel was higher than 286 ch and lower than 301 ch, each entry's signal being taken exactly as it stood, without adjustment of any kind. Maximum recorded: 1.73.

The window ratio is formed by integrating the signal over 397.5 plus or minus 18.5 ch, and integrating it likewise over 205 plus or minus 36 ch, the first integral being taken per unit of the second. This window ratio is 0.5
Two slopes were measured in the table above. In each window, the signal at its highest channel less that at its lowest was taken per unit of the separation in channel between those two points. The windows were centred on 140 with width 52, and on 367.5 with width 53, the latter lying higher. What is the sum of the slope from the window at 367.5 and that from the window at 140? -0.0014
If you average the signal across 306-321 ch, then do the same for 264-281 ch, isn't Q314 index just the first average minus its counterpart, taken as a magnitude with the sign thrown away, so 0.002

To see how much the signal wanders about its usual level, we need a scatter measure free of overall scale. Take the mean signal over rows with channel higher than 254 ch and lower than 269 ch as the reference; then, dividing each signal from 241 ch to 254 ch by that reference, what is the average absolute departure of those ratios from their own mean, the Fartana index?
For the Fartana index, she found 0.0059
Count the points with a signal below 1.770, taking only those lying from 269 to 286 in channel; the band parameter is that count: 7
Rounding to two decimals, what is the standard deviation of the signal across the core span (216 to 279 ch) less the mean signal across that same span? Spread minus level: -1.55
